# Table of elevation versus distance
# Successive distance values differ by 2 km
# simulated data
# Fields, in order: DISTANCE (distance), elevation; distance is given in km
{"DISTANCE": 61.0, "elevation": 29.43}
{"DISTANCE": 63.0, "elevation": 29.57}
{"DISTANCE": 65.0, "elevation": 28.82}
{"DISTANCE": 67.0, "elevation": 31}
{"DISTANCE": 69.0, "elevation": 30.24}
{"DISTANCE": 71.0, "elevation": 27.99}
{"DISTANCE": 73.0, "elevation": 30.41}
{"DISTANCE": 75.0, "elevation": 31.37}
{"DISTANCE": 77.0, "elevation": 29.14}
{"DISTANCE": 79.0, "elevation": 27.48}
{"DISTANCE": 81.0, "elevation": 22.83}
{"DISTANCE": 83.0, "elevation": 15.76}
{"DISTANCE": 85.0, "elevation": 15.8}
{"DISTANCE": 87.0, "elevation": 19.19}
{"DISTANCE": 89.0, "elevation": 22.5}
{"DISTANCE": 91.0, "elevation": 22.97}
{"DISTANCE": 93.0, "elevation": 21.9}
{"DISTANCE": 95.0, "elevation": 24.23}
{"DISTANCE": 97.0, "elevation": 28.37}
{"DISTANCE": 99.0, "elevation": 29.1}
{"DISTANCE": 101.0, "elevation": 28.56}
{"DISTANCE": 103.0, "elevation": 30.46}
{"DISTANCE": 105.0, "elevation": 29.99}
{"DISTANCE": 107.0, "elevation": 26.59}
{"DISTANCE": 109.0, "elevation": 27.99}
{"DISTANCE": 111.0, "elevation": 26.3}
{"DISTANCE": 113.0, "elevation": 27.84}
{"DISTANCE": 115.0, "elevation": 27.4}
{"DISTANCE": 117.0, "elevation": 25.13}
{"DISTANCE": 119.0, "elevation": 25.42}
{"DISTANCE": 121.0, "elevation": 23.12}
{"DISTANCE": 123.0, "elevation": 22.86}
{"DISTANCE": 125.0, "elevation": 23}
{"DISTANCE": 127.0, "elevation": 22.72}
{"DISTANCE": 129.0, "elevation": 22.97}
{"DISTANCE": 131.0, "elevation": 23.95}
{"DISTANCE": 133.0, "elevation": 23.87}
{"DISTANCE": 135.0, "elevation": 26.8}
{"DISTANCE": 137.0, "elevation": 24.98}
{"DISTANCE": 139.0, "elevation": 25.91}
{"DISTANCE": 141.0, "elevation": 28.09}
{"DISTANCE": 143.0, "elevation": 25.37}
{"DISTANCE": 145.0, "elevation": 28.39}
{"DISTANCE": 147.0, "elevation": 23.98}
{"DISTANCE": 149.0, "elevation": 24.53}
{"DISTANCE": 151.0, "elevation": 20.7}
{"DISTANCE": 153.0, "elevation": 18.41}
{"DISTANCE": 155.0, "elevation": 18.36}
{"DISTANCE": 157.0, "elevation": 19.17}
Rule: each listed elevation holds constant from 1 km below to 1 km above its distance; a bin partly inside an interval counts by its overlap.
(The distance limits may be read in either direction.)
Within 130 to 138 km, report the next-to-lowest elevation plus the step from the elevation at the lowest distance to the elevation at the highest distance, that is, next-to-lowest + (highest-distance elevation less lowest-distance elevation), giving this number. 25.0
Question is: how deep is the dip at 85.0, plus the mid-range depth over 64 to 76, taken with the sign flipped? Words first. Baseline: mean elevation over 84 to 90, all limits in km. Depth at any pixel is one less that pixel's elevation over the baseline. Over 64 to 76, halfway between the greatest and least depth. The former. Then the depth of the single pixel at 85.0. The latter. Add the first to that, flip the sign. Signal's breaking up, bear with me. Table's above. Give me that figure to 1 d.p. 0.4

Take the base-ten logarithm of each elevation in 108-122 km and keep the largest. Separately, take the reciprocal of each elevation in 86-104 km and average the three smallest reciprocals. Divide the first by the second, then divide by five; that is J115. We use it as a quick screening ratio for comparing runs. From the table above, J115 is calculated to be 8.5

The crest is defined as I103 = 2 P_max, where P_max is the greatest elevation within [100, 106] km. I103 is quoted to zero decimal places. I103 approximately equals 61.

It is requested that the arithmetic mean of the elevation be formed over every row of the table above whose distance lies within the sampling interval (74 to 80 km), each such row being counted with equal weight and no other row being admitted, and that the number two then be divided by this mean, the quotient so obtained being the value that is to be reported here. 0.068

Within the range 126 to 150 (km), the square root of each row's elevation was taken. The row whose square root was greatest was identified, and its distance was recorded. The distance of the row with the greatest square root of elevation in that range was 145.0 km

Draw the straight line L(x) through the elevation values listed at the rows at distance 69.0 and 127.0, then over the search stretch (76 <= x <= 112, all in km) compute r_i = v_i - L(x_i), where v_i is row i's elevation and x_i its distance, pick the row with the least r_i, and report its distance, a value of 83.0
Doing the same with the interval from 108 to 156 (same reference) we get 153.0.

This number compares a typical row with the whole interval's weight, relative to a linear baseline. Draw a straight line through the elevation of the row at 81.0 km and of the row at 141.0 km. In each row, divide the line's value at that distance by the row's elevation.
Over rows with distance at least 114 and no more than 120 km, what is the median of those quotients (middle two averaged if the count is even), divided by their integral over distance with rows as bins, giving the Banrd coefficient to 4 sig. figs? 0.1712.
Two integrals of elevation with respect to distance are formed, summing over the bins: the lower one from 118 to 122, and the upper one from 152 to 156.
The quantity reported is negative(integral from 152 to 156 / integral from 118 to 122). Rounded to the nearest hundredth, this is -0.76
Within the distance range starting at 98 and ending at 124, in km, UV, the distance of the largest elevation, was 103.0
